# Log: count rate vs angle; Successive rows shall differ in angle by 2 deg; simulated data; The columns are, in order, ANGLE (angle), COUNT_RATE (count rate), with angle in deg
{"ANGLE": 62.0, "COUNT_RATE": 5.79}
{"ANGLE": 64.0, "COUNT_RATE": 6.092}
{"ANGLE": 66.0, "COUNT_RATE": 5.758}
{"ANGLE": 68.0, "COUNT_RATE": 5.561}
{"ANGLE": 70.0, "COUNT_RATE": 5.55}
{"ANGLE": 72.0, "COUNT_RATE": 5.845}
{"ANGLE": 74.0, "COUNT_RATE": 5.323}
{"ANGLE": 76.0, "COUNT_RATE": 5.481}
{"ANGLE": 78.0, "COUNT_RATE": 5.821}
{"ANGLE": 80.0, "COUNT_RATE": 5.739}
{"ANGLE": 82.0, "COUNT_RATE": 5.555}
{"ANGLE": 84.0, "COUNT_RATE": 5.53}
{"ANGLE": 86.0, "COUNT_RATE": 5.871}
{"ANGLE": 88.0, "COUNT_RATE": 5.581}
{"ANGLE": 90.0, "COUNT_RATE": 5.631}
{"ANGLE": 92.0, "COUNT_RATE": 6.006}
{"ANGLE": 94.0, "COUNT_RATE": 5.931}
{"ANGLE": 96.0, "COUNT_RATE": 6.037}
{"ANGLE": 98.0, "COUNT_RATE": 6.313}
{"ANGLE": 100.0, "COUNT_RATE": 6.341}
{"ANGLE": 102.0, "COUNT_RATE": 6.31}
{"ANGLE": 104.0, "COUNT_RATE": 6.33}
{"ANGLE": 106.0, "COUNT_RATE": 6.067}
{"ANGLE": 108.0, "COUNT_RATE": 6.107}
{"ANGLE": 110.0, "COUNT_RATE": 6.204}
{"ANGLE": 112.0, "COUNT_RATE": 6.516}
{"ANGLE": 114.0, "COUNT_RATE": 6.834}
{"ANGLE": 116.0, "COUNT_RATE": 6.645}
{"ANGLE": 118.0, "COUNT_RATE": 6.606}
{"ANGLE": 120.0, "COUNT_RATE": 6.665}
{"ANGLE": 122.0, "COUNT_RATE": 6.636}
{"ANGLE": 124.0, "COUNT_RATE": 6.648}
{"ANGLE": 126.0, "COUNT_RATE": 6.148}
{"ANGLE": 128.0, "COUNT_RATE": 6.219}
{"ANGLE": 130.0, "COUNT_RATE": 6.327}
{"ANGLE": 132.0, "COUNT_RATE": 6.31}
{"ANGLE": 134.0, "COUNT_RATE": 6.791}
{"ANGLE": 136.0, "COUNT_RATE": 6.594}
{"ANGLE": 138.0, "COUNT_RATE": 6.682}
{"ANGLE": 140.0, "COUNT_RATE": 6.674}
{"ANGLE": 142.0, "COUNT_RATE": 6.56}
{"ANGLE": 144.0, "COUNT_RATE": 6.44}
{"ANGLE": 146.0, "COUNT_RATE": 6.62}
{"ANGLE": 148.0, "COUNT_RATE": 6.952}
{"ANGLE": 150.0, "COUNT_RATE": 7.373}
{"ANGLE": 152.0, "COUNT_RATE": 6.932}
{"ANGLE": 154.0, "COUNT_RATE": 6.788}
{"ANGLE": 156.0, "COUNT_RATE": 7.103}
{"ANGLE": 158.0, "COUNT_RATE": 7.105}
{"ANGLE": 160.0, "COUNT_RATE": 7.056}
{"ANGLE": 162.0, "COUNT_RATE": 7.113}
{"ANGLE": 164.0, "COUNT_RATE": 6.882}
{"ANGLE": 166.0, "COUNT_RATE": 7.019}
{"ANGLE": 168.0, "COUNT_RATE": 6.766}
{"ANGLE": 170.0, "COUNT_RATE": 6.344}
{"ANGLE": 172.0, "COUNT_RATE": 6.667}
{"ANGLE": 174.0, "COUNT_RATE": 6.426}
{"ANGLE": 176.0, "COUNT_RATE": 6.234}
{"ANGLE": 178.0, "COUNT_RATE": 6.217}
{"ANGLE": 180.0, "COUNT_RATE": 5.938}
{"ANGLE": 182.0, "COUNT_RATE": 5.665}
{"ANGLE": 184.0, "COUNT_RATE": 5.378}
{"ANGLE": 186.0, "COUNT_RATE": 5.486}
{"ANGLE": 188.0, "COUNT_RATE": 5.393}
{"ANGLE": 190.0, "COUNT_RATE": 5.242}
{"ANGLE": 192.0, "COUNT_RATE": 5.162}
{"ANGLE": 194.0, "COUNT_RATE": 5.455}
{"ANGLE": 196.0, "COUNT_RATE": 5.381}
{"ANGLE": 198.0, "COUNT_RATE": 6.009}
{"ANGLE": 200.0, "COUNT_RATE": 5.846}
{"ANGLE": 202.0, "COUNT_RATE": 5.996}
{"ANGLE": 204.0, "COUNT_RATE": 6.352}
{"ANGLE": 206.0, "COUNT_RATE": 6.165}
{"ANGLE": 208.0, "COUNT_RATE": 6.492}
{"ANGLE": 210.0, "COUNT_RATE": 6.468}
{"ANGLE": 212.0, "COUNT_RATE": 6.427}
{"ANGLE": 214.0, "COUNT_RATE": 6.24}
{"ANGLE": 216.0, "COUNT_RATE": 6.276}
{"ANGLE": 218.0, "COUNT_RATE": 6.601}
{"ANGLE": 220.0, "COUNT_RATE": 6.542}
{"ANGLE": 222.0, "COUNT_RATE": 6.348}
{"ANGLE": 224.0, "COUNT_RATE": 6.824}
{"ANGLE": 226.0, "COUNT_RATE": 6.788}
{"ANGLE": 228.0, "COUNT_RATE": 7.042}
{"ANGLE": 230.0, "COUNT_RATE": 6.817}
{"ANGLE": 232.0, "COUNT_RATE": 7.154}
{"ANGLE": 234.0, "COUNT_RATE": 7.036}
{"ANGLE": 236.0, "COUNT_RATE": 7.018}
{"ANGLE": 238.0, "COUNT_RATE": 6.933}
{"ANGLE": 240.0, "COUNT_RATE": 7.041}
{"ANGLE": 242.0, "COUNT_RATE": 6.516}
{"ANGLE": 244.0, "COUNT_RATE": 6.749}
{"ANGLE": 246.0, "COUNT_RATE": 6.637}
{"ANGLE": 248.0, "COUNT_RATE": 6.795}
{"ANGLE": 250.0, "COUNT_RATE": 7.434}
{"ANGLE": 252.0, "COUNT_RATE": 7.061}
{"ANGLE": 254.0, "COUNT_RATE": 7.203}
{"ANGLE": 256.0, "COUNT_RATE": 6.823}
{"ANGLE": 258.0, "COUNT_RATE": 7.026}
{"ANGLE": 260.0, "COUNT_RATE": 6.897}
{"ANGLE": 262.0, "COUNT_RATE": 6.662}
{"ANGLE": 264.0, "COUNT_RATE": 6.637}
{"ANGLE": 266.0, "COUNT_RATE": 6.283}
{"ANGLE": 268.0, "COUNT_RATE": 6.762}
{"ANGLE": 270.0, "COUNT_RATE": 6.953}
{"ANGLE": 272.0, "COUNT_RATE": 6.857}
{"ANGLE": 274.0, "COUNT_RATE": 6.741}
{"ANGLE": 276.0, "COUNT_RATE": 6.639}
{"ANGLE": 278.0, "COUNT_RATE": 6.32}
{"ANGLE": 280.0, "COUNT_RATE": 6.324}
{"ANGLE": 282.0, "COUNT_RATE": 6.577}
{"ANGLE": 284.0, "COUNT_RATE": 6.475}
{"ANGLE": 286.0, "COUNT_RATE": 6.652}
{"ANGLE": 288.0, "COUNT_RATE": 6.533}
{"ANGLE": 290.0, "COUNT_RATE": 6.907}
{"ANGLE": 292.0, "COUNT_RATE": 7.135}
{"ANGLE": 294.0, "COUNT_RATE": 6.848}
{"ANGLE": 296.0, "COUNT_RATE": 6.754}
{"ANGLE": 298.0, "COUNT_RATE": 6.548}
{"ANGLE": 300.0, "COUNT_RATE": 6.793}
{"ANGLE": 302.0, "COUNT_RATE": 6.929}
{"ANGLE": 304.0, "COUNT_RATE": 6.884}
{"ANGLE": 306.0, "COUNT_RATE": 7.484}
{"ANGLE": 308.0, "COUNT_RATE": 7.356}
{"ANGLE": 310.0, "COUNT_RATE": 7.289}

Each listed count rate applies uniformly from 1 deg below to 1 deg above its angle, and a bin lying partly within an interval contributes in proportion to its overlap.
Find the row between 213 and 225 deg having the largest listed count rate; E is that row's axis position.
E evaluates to 224.0 deg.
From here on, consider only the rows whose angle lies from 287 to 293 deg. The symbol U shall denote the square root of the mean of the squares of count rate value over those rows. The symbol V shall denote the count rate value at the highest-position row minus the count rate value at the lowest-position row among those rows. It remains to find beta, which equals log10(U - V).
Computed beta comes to 0.797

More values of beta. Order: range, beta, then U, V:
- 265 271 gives 0.778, 6.67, 0.7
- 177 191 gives 0.820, 5.63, -1.0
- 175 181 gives 0.808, 6.13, -0.3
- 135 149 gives 0.799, 6.65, 0.4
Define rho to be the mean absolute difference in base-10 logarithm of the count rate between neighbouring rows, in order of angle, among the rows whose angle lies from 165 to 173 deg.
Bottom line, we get 0.022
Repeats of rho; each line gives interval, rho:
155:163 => 0.002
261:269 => 0.019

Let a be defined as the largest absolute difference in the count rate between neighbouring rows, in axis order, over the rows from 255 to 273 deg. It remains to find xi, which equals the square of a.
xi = 0.23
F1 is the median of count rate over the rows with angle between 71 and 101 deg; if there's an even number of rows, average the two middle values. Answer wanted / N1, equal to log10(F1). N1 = 0.76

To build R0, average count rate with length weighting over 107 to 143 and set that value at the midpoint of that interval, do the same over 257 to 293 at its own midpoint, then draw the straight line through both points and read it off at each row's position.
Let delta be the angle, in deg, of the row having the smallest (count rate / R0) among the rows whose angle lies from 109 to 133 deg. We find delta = 126.0 deg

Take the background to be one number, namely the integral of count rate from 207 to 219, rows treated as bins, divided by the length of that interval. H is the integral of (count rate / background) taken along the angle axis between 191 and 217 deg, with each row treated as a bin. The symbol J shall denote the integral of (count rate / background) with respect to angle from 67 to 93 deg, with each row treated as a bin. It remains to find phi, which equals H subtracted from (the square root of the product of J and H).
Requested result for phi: -0.8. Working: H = 24.4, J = 22.9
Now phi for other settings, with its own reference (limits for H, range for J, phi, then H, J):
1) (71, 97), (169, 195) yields 0.2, 23.2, 23.6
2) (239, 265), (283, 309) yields 0.0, 27.9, 27.8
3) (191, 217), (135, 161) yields 1.6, 24.4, 27.7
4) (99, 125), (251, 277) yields 0.7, 26.2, 27.6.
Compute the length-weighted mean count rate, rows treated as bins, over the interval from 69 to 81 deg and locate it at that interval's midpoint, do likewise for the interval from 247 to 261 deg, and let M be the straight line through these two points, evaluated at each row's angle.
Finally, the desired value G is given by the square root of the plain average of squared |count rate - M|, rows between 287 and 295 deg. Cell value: 0.512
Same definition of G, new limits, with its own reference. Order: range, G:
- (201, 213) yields 0.383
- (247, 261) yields 0.220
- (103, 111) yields 0.318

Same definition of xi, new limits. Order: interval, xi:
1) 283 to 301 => 0.14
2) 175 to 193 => 0.08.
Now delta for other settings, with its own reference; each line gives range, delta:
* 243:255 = 246.0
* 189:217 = 192.0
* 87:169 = 88.0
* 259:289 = 266.0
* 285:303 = 288.0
